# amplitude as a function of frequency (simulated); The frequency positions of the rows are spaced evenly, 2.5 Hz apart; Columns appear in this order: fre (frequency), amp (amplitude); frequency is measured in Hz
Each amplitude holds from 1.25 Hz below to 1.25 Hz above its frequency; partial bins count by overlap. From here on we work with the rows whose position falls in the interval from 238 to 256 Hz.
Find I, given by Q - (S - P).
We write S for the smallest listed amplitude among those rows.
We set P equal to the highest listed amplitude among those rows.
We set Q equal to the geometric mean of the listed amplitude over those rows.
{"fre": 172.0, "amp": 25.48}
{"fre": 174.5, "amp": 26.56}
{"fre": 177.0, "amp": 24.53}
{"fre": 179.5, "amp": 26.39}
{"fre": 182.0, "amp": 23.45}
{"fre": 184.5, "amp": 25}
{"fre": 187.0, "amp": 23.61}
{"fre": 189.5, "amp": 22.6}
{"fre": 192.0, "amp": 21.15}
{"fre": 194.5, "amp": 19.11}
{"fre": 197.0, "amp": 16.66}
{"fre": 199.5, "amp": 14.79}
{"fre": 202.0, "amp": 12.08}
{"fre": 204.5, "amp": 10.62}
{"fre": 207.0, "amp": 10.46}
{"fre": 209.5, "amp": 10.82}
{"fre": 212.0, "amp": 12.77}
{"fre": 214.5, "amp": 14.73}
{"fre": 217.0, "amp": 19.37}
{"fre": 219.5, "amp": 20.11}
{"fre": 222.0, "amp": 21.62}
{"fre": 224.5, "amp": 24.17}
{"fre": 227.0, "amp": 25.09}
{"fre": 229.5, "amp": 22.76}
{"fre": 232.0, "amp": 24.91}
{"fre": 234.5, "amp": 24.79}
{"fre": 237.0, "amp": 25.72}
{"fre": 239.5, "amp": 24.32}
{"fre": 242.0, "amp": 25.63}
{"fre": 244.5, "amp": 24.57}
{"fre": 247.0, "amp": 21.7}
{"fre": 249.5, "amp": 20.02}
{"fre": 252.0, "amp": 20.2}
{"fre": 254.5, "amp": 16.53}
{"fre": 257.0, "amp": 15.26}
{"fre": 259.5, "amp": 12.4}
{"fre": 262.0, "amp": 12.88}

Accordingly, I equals 30.7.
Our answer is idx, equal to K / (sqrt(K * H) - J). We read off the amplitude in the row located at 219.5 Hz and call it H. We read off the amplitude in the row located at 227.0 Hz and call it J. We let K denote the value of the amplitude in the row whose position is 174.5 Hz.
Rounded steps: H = 20.11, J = 25.09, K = 26.56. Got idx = -13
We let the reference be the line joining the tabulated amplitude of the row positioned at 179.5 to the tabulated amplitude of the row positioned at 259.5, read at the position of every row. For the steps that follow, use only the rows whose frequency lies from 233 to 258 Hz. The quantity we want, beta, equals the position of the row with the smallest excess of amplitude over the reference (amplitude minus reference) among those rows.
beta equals 257.0 Hz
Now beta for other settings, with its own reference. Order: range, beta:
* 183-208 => 204.5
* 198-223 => 204.5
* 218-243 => 219.5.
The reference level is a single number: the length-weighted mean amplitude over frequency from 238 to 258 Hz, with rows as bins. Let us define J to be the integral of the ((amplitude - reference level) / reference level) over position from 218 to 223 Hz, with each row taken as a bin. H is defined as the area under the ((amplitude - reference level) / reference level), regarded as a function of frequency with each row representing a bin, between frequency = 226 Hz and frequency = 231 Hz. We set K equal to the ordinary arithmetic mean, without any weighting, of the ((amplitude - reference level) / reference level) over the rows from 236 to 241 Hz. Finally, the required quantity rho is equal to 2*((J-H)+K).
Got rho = -1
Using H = 0.65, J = -0.1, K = 0.182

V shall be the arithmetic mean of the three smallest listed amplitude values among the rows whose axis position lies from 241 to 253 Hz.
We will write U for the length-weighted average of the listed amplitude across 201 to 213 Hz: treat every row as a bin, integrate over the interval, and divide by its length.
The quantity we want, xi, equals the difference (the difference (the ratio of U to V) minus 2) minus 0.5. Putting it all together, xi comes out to -2.0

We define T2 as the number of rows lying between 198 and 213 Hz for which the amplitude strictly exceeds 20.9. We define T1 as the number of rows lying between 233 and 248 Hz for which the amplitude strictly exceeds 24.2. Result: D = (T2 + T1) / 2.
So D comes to 2.5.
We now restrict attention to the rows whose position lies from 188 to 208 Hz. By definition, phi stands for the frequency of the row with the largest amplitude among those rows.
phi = 189.5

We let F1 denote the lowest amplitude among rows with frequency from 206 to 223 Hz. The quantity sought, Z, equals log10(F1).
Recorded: 1.02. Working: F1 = 10.46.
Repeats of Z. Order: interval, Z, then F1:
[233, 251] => 1.30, 20.02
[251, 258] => 1.18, 15.26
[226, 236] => 1.36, 22.76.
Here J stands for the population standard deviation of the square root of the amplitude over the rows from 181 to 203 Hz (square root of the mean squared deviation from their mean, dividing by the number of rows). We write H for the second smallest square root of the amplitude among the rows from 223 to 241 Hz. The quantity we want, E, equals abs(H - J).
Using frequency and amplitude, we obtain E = 4.4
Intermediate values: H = 4.92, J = 0.49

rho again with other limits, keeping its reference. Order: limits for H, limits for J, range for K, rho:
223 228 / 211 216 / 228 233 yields -5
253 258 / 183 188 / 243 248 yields 4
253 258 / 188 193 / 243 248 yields 3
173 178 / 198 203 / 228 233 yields -5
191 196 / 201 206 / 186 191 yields -4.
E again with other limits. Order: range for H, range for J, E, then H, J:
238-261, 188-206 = 3.4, 3.91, 0.52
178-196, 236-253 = 4.4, 4.60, 0.24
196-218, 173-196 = 3.0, 3.26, 0.24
